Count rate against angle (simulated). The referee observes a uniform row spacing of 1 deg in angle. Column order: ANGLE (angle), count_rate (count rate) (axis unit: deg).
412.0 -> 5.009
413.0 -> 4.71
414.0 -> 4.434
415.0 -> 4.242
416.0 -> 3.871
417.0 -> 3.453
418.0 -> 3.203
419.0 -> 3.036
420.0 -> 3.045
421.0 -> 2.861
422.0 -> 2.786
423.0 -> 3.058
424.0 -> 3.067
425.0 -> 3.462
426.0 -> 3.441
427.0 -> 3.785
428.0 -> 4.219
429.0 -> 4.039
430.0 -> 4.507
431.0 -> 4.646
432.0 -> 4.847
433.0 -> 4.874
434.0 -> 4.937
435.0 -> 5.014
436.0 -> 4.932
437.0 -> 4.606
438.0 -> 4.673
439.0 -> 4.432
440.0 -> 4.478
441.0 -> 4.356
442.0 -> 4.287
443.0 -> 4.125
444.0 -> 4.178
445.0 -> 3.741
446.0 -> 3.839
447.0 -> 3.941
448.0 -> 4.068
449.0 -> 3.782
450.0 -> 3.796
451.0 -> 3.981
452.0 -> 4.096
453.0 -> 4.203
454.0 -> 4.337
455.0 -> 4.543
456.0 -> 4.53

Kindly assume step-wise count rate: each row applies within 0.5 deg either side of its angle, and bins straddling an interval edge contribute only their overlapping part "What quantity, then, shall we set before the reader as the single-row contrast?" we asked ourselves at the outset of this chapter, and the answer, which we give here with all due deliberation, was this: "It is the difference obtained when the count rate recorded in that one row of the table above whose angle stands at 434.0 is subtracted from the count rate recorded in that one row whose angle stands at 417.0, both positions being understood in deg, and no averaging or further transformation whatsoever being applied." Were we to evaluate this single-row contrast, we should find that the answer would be -1.5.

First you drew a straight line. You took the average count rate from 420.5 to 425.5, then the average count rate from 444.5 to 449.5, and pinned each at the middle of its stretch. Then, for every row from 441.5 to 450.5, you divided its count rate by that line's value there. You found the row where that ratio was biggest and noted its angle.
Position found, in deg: 442.0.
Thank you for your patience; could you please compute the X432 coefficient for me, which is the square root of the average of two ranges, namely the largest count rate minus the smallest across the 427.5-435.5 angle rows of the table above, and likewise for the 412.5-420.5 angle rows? 1.15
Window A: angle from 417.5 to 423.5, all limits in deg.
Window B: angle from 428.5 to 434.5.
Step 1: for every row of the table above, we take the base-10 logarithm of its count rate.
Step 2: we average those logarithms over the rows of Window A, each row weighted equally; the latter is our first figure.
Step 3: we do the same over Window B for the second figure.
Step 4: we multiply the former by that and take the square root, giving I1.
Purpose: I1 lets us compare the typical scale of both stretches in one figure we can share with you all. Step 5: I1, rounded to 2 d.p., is 0.56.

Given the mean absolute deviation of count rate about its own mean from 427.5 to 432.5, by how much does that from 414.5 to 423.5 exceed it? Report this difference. 0.12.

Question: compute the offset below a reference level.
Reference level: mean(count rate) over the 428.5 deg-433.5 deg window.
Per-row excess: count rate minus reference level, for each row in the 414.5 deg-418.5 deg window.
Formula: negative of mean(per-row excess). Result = 0.9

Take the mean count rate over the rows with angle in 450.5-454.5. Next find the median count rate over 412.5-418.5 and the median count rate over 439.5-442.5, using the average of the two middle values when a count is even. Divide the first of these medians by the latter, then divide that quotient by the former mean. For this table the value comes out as 0.22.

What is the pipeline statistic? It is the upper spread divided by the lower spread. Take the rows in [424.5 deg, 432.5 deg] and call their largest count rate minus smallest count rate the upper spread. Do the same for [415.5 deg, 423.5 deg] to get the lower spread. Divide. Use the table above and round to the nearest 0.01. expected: 1.30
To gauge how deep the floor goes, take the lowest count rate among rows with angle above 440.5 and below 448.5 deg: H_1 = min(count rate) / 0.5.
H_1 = 7.5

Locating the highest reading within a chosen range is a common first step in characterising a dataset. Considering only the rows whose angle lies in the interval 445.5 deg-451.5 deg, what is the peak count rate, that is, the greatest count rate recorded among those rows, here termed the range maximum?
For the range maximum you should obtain 4.068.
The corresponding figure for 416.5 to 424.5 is 3.453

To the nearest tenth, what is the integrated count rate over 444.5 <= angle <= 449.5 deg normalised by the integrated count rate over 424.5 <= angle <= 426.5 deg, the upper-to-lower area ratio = 2.8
